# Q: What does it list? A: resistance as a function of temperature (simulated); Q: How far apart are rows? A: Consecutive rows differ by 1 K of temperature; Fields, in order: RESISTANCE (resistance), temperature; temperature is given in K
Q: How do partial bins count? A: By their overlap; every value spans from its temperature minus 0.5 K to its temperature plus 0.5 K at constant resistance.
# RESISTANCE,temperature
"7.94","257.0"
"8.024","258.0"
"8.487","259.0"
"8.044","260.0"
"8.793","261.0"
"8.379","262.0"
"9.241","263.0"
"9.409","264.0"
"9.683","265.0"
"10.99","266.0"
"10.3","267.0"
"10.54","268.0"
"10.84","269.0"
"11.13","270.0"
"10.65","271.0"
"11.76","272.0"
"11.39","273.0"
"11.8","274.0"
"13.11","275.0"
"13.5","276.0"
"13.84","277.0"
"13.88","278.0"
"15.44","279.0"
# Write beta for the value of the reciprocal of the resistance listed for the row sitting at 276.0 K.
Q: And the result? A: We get 0.07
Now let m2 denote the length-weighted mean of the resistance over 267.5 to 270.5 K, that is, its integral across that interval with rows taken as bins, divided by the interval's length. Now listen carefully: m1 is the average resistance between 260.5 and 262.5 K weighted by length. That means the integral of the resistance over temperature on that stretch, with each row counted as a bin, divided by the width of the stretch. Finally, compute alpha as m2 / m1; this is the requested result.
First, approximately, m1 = 9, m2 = 10.8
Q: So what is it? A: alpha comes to 1.3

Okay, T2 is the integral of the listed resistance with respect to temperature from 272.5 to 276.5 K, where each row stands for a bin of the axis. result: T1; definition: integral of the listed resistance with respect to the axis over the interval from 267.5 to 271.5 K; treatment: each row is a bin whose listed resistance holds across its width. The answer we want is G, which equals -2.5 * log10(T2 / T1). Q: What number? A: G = -0.2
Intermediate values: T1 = 43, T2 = 50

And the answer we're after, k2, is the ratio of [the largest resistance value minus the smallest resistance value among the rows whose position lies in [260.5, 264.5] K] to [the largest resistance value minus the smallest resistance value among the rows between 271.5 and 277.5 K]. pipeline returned 0.42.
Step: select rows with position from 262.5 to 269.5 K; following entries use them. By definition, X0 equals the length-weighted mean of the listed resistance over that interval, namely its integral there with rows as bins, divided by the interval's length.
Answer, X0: 10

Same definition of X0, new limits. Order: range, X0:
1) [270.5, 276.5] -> 12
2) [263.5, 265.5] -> 10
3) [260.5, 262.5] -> 9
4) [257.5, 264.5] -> 9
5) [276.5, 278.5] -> 14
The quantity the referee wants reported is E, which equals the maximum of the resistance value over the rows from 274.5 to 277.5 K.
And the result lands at 13.84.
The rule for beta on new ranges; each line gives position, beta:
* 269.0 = 0.09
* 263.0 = 0.11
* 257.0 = 0.13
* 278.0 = 0.07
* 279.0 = 0.06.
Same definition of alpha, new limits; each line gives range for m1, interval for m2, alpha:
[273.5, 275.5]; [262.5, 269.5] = 0.8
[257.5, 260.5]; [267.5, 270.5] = 1.3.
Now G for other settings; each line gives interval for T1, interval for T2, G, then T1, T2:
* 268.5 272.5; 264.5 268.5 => 0.1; 44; 42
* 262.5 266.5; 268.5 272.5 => -0.1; 39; 44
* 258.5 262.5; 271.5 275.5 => -0.4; 34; 48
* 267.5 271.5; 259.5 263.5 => 0.2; 43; 34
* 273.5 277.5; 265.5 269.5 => 0.2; 52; 43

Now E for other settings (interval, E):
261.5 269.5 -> 10.99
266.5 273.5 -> 11.76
